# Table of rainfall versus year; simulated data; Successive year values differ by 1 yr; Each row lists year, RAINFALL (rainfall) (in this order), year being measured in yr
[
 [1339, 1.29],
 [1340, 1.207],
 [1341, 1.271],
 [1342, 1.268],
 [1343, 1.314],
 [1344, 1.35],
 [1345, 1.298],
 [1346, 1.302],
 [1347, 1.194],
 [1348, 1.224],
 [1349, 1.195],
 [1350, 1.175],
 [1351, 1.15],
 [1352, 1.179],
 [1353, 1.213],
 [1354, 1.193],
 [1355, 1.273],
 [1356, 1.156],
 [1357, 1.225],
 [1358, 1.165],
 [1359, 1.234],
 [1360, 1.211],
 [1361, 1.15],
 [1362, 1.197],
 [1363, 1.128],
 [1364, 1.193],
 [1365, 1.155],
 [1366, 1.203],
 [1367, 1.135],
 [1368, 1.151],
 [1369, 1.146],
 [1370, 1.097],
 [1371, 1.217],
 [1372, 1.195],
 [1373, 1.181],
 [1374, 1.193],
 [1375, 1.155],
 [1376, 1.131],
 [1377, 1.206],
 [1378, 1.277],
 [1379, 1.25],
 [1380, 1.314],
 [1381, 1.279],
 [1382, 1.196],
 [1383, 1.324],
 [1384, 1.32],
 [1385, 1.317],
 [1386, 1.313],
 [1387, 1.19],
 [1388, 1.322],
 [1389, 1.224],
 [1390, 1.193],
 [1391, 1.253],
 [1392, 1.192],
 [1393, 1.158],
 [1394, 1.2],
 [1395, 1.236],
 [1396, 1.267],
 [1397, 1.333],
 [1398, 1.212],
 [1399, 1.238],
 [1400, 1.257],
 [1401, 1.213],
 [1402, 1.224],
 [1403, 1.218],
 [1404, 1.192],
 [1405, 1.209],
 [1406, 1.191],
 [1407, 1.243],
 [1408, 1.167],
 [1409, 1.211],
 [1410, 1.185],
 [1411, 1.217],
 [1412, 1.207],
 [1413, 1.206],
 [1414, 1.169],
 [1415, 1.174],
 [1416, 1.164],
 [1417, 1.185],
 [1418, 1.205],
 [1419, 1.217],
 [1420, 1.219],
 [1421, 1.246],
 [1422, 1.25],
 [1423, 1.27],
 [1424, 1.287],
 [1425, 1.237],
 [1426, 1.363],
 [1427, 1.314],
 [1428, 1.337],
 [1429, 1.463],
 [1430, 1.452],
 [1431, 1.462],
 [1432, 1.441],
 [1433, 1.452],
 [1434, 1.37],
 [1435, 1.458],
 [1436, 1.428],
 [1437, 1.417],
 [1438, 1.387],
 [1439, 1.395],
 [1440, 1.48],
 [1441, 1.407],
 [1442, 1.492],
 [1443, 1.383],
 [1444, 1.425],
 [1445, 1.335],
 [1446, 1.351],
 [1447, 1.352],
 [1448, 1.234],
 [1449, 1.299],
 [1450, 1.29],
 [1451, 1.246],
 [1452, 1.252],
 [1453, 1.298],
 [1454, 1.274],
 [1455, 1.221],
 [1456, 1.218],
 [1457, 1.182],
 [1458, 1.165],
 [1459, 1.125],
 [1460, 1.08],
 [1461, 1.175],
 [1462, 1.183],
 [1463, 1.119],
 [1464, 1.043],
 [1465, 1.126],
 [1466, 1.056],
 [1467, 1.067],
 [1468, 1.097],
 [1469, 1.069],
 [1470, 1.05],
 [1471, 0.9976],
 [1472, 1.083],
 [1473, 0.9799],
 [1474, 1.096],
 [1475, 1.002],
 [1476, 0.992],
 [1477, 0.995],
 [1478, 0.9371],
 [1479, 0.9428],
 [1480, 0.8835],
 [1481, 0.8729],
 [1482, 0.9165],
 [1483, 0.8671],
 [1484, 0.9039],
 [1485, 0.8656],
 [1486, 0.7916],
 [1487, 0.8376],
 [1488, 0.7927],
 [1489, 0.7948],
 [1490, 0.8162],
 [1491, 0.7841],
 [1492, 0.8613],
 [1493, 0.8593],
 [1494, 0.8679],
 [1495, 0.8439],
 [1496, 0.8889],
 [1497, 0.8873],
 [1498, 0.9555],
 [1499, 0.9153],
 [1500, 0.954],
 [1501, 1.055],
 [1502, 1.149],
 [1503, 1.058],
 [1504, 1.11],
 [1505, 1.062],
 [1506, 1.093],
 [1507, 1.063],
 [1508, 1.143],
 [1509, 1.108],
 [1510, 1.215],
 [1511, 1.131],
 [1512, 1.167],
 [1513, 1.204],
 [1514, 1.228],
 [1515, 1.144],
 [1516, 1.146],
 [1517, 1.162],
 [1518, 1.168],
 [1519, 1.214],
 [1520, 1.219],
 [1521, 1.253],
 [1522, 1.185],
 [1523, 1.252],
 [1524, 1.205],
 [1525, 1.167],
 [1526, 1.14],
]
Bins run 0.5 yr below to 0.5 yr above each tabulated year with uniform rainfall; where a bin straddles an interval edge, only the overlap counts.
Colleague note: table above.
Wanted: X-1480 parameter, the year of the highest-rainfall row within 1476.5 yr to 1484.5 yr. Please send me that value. 1477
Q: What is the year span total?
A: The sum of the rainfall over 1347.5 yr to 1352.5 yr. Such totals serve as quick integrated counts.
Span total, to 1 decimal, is 5.9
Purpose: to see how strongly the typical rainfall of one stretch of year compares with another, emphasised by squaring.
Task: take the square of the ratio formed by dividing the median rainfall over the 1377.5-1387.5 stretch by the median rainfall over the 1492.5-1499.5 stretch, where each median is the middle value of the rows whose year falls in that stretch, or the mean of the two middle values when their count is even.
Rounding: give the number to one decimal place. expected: 2.1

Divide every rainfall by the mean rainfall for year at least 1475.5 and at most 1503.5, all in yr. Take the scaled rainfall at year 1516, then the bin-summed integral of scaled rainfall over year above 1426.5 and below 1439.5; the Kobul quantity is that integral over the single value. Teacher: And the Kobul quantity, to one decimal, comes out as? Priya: 16.0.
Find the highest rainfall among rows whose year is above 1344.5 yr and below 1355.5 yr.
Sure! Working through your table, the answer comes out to 1.302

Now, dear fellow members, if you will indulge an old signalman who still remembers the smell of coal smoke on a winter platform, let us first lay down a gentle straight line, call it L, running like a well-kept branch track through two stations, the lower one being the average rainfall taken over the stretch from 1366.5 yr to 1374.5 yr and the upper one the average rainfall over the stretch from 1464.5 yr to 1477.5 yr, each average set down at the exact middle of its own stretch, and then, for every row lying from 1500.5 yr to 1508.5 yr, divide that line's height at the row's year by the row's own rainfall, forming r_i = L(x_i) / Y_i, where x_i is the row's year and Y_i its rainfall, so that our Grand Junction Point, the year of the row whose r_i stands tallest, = 1501 yr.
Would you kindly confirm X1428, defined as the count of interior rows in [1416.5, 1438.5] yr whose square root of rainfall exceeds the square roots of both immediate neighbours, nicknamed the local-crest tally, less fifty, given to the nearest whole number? -44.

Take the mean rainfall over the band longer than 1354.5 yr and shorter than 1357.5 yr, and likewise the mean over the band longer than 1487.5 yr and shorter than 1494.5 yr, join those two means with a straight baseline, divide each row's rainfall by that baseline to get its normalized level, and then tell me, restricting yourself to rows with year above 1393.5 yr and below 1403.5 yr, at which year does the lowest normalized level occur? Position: 1394 yr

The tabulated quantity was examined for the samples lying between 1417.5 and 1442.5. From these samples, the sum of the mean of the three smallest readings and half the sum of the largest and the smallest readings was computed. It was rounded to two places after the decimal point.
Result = 2.56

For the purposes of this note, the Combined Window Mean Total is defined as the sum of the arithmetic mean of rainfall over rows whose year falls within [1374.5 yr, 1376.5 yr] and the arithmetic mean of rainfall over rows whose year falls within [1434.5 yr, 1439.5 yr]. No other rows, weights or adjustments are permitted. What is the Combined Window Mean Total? 2.56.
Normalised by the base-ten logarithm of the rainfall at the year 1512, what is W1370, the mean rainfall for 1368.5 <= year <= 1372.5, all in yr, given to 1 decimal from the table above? 17.4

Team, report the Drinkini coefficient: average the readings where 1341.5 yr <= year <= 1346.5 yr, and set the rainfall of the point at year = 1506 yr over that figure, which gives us 0.84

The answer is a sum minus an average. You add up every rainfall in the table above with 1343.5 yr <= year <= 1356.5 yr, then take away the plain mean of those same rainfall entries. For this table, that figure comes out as 14.7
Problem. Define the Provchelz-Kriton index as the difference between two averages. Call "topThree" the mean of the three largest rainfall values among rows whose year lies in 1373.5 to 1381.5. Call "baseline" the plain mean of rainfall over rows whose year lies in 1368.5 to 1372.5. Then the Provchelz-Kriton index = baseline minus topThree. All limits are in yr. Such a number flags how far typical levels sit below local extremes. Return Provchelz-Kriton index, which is -0.13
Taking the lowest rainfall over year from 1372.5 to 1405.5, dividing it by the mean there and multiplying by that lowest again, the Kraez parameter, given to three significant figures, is 1.03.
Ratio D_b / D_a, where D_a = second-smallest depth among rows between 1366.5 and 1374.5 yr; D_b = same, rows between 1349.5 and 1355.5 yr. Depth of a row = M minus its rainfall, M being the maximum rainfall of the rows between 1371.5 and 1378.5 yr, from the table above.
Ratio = 0.8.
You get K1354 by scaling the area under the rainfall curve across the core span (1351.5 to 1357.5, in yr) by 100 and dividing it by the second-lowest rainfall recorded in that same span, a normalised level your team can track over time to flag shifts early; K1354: 614.0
